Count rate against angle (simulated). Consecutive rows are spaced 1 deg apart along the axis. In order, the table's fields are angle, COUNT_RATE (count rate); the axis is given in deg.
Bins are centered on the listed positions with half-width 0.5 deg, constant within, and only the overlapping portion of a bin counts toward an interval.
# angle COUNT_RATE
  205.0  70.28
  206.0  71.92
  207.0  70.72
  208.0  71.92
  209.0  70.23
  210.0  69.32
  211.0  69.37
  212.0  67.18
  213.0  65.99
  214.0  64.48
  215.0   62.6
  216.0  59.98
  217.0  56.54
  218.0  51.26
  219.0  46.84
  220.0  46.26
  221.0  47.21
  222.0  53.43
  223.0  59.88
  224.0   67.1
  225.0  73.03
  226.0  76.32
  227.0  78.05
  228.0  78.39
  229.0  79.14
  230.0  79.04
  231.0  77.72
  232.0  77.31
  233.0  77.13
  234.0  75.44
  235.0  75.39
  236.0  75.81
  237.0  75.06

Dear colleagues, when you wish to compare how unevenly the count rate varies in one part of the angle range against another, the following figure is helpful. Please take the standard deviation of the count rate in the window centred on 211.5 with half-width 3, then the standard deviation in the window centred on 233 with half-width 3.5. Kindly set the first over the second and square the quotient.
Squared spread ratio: 3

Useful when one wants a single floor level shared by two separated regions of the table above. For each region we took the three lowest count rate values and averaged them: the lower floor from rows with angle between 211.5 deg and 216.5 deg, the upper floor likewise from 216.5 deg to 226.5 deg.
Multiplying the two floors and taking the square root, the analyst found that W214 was 54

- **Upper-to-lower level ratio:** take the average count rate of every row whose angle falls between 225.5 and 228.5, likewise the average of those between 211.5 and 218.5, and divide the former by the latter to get 1.3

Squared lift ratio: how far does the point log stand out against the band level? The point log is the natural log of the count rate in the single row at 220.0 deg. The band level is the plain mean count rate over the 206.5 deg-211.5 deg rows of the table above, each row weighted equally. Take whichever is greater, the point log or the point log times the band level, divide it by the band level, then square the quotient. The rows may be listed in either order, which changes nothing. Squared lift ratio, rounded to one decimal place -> 14.7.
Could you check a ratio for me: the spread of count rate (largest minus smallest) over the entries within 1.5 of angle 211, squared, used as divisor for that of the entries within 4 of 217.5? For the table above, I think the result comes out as 3.8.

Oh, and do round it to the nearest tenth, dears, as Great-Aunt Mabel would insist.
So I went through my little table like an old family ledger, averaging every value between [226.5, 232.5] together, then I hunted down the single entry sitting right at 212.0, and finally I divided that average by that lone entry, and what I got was 1.2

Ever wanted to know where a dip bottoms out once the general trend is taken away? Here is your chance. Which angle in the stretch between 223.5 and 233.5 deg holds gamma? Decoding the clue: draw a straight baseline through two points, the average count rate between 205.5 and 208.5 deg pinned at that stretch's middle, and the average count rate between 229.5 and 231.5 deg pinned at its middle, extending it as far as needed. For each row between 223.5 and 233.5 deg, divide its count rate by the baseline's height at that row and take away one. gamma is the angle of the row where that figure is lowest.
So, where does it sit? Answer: 224.0 deg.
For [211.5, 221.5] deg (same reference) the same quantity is 220.0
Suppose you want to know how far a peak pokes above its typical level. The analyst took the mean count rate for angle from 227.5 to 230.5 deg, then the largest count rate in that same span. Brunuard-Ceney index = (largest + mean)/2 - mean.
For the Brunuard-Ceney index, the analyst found 0.14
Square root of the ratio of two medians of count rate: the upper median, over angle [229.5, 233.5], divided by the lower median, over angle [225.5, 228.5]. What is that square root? 1.00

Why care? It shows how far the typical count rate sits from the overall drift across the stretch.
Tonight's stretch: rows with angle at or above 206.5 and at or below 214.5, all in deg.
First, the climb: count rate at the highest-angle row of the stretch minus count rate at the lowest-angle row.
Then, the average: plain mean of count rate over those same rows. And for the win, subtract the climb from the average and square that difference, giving 5609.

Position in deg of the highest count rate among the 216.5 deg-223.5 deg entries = 223.0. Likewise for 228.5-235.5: 229.0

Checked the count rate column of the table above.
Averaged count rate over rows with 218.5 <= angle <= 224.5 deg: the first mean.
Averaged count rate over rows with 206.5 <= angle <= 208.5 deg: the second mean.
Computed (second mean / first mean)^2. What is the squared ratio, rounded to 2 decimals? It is 1.78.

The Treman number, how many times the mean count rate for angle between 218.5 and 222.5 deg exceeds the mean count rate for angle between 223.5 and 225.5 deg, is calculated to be 0.69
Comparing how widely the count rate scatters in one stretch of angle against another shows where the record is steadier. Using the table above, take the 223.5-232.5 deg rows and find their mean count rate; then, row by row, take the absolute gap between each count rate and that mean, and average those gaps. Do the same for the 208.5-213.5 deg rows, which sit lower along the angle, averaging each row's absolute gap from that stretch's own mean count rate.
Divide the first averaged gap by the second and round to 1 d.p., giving 1.9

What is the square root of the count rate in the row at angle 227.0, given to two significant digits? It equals 8.8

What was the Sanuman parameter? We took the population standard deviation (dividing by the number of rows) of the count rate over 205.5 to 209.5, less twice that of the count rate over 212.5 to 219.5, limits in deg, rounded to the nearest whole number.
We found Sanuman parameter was -12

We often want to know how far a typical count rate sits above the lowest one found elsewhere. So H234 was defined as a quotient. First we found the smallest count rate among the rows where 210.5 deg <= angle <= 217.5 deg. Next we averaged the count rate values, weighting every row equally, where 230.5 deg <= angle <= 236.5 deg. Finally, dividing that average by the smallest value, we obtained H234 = 1.4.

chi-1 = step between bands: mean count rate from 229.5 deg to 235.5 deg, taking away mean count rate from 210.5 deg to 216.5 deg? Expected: 12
